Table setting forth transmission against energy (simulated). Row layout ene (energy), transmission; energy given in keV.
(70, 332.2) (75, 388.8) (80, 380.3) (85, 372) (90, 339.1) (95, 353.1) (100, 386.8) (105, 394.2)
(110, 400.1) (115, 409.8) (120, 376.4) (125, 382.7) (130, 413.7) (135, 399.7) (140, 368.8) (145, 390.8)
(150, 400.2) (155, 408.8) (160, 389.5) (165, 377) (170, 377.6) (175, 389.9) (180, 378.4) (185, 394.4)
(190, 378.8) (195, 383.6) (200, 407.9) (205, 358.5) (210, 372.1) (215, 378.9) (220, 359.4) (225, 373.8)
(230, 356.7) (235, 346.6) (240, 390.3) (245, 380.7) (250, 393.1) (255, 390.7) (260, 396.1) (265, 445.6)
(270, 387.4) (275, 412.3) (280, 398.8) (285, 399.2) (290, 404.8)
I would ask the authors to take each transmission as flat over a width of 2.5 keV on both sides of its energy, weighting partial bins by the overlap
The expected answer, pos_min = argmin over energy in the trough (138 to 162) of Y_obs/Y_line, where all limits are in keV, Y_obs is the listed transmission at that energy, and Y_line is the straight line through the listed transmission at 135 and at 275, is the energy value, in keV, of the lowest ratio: 140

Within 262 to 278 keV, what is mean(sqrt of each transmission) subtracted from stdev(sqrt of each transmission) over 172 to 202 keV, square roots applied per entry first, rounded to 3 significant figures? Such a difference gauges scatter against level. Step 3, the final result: -20.1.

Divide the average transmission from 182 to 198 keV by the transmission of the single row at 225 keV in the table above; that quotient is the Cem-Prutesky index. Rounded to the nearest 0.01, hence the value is 1.03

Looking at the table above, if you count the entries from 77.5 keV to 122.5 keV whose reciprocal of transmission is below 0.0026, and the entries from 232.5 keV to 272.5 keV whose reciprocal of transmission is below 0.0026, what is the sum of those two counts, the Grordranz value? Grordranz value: 10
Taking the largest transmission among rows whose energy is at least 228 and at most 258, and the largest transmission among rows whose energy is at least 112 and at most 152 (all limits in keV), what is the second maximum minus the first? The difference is 21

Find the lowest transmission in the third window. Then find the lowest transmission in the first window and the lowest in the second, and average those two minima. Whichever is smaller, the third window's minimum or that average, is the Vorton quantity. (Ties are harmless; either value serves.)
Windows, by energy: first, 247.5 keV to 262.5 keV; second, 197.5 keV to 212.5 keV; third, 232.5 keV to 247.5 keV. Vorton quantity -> 347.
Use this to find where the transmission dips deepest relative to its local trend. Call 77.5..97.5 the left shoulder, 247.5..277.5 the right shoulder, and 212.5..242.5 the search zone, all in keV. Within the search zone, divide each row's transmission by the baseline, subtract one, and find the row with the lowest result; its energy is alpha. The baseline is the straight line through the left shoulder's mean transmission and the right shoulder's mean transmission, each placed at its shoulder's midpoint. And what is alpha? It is 235 keV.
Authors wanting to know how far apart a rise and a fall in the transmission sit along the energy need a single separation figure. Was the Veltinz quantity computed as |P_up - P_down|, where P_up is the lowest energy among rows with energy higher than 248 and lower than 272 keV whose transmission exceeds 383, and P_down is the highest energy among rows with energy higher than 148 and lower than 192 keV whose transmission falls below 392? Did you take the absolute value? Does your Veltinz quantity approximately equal 60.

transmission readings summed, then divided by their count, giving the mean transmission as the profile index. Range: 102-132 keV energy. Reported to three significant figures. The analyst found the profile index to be 396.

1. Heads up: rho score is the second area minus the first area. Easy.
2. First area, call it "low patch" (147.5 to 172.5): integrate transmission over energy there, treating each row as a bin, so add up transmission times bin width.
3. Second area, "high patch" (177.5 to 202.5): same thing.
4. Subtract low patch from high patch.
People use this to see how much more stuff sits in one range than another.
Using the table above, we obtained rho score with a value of -50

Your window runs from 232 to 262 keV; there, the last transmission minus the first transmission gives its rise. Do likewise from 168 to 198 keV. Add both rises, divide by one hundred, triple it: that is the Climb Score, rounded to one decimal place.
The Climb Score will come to 1.7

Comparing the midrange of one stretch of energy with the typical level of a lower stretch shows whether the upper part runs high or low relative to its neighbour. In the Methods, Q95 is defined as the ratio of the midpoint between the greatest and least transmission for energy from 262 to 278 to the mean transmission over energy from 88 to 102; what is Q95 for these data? 1.16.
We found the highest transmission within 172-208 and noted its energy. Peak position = 200 keV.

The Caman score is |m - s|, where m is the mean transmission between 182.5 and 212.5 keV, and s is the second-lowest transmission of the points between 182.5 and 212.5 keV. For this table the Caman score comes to 10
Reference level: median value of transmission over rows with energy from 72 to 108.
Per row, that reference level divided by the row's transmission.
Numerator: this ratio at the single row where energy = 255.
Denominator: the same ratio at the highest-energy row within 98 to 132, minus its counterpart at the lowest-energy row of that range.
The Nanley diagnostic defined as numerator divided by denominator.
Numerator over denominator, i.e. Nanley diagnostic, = -15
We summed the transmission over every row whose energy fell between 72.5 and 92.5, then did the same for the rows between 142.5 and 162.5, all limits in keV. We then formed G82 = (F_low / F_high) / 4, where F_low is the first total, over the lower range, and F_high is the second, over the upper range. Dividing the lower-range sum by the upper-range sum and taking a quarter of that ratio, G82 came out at 0.233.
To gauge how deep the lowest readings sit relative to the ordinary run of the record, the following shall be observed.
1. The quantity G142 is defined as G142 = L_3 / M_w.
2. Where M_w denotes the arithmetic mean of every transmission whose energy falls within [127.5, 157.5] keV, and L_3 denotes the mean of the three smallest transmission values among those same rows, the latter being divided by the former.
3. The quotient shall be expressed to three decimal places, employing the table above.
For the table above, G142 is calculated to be 0.973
